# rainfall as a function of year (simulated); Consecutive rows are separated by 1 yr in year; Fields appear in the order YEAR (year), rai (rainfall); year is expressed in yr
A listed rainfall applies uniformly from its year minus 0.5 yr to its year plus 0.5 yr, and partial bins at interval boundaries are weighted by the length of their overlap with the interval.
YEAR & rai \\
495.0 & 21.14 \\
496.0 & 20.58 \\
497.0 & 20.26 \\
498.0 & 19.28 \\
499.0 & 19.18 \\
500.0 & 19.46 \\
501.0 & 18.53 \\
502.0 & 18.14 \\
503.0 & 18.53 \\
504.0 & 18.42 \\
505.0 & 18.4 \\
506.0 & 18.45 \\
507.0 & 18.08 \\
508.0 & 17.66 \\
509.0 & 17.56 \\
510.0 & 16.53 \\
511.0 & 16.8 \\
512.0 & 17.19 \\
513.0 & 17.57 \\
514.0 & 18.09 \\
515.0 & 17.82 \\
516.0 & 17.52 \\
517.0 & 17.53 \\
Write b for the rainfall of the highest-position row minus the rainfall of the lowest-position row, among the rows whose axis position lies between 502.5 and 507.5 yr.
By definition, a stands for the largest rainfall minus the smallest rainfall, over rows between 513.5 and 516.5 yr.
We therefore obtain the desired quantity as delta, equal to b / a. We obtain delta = -0.8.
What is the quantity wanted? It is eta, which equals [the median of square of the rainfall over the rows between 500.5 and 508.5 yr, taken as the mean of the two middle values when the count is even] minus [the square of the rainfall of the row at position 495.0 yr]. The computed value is -108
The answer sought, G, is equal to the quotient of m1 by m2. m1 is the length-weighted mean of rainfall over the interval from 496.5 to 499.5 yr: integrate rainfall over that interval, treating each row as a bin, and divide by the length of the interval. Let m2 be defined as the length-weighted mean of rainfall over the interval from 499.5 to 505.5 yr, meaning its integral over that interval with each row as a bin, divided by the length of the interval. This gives 1.05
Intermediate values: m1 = 19.6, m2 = 18.6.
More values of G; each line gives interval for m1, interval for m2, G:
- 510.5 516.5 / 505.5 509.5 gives 0.98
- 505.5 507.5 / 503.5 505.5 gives 0.99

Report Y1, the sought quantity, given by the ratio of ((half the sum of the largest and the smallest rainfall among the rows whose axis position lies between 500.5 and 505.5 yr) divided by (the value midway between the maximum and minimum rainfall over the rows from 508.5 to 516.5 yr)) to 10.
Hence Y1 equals 0.106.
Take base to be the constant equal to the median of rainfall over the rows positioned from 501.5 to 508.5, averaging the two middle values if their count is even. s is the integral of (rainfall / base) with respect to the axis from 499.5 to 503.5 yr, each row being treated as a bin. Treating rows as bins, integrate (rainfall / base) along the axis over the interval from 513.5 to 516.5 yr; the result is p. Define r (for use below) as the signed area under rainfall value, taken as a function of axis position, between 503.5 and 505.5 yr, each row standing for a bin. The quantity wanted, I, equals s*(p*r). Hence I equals 434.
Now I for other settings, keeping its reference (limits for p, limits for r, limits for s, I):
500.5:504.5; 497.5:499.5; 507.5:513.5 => 864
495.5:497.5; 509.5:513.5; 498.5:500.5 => 317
